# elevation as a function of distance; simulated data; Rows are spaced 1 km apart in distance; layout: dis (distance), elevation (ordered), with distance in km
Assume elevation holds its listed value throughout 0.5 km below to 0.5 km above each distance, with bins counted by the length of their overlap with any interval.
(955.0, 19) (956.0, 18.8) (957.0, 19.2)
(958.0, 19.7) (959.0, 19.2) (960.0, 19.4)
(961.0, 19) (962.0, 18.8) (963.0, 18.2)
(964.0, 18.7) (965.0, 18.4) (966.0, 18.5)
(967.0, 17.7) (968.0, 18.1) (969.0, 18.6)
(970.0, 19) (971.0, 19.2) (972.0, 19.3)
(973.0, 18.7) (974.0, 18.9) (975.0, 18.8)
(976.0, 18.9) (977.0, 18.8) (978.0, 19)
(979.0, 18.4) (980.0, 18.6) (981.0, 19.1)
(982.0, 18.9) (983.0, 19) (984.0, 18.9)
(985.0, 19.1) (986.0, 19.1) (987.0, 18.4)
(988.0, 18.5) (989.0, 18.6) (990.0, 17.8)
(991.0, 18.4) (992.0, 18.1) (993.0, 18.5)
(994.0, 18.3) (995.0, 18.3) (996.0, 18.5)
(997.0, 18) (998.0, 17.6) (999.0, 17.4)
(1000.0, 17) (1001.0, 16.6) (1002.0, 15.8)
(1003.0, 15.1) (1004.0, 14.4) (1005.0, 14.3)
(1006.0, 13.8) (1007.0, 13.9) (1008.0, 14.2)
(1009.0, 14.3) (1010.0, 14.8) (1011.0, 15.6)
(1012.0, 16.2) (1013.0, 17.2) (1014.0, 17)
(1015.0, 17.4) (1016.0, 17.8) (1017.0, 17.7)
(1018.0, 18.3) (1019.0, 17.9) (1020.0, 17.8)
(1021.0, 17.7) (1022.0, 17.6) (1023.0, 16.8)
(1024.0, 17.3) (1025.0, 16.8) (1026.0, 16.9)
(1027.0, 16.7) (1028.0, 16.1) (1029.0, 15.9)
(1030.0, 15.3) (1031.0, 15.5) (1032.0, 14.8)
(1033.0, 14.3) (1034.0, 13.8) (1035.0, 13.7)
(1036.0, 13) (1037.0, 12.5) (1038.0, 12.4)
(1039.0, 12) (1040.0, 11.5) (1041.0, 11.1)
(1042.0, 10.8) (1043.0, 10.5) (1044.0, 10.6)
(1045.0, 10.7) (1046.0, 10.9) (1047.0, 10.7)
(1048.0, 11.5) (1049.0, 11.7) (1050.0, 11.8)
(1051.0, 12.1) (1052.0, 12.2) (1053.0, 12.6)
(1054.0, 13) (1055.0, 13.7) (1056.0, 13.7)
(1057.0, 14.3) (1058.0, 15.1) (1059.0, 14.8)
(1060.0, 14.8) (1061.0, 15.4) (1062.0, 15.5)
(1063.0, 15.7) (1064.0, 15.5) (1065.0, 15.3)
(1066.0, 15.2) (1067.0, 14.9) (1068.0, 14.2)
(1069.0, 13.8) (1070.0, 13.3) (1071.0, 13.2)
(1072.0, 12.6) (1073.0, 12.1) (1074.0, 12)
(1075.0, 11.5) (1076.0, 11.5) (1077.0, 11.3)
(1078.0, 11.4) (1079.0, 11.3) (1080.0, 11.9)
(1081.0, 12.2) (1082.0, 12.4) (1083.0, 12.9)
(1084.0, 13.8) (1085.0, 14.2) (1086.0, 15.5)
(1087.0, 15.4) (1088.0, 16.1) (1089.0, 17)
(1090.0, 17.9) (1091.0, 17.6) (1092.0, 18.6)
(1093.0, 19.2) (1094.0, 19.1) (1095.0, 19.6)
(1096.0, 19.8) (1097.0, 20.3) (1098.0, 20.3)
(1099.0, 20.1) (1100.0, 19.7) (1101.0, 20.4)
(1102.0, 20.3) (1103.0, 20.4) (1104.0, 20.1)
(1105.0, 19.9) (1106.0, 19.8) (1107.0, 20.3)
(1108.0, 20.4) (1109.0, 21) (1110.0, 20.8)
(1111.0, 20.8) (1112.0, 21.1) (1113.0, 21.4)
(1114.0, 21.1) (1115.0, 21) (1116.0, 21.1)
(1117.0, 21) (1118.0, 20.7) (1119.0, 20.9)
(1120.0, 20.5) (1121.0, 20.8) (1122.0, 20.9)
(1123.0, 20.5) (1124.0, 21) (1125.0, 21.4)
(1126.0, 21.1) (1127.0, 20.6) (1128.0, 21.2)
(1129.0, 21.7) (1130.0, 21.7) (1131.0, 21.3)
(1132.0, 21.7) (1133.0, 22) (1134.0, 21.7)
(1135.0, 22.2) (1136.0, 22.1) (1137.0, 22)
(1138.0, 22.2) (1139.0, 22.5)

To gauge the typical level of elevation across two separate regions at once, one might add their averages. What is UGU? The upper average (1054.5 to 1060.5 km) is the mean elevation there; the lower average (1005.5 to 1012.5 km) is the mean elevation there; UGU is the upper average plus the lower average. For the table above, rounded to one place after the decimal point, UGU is 29.1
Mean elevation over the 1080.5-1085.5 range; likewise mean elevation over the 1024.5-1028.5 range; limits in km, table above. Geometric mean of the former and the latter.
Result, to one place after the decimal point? 14.8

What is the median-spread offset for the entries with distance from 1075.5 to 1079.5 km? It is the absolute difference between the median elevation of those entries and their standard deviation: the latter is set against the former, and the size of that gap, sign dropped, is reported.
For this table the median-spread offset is 11.3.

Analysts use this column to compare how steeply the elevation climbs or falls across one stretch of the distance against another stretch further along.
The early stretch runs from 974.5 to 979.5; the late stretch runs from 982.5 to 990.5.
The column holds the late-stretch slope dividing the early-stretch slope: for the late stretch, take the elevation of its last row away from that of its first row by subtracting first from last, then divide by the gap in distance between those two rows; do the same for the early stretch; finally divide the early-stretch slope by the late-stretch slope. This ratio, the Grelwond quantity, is 0.6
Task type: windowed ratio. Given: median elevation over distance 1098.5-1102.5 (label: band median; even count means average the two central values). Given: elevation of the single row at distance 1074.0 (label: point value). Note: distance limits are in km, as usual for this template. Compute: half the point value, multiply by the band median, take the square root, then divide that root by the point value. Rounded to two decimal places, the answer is 0.92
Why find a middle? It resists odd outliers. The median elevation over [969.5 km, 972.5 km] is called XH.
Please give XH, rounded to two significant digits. 19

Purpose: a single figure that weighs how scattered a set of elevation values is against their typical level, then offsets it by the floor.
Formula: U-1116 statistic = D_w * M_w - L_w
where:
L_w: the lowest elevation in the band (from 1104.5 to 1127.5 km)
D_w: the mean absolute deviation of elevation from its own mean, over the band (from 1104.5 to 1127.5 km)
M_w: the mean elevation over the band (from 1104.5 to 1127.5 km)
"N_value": -13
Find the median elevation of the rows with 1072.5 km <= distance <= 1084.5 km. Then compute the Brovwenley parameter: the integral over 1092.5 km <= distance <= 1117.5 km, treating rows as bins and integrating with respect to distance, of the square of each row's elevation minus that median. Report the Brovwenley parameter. 1777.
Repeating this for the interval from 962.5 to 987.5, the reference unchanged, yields 1153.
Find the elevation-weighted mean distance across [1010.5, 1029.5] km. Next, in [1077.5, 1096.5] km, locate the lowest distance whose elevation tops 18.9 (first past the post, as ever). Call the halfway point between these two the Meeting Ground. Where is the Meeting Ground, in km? 1056.5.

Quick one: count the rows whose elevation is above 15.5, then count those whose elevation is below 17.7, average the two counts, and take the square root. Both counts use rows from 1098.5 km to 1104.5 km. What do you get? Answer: 1.73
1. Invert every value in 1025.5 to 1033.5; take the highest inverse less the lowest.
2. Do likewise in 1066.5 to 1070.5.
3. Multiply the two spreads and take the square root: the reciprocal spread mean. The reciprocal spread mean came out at 0.009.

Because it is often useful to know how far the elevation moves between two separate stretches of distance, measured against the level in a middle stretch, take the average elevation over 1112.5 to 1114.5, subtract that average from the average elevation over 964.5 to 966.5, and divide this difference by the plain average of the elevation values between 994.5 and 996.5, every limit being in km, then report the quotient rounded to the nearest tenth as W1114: -0.2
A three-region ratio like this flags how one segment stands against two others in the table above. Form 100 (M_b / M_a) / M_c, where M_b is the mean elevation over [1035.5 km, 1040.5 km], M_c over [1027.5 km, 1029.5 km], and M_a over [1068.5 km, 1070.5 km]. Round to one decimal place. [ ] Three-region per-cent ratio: 5.7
